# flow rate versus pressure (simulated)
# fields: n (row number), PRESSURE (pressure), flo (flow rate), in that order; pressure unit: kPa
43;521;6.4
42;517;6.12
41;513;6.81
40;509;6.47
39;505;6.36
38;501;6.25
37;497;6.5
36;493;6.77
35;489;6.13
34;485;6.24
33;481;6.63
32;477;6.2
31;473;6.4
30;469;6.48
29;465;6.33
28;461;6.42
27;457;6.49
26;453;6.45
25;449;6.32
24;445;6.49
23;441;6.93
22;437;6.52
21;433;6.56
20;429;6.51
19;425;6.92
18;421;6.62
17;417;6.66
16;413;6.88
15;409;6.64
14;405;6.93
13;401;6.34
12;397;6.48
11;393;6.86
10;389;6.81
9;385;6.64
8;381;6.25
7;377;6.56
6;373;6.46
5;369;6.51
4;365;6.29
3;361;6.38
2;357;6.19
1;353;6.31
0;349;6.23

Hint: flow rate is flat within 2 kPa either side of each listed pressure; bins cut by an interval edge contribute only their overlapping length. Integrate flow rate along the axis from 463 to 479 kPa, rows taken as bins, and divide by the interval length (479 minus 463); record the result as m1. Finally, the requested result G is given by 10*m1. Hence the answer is 63.5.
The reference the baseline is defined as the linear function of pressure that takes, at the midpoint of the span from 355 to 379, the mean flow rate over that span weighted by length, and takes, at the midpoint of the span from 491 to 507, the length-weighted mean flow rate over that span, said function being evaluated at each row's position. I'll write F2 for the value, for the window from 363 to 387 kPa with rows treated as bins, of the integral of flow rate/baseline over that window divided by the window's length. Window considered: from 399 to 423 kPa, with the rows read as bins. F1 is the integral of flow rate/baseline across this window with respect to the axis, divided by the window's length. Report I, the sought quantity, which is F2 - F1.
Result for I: -0.03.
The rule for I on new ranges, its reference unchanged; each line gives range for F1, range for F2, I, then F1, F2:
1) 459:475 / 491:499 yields 0.03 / 0.99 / 1.03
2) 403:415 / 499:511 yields -0.08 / 1.06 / 0.98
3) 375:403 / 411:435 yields 0.02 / 1.02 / 1.04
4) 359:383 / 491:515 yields 0.01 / 1.00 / 1.01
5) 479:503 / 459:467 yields 0.00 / 0.99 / 0.99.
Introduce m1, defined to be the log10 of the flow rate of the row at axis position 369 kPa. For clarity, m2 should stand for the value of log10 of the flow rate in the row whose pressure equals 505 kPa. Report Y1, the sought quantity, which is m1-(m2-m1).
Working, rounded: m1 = 0.814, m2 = 0.803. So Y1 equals 0.82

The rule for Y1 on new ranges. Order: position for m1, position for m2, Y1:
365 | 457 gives 0.79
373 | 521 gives 0.81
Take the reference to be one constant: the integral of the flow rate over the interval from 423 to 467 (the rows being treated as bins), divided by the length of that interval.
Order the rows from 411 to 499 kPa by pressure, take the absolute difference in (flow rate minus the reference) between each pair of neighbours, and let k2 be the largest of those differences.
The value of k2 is 0.64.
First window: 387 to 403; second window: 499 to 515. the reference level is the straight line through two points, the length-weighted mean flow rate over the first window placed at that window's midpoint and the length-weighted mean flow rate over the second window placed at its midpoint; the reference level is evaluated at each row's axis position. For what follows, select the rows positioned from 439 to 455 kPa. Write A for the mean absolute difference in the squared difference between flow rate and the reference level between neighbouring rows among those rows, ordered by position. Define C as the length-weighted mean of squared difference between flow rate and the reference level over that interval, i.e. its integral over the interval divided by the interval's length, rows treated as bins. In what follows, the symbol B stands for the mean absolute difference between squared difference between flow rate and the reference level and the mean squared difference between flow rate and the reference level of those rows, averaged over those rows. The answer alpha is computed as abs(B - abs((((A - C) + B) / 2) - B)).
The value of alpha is 0.034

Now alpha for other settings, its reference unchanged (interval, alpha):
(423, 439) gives 0.025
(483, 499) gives 0.016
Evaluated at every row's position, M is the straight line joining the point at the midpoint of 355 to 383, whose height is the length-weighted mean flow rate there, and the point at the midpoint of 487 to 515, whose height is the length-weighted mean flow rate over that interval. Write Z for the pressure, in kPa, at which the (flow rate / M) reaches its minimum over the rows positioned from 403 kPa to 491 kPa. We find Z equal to 489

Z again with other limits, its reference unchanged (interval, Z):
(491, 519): 517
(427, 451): 449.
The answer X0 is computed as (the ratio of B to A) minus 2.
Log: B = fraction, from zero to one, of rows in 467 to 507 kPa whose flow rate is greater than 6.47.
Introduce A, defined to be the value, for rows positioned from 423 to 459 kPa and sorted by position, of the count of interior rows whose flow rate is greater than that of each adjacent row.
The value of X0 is -1.80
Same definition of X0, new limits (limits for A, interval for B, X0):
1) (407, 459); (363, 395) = -1.84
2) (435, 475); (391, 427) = -1.70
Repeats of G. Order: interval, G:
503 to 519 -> 64.4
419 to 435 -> 66.5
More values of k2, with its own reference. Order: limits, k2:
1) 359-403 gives 0.39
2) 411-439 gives 0.41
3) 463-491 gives 0.43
